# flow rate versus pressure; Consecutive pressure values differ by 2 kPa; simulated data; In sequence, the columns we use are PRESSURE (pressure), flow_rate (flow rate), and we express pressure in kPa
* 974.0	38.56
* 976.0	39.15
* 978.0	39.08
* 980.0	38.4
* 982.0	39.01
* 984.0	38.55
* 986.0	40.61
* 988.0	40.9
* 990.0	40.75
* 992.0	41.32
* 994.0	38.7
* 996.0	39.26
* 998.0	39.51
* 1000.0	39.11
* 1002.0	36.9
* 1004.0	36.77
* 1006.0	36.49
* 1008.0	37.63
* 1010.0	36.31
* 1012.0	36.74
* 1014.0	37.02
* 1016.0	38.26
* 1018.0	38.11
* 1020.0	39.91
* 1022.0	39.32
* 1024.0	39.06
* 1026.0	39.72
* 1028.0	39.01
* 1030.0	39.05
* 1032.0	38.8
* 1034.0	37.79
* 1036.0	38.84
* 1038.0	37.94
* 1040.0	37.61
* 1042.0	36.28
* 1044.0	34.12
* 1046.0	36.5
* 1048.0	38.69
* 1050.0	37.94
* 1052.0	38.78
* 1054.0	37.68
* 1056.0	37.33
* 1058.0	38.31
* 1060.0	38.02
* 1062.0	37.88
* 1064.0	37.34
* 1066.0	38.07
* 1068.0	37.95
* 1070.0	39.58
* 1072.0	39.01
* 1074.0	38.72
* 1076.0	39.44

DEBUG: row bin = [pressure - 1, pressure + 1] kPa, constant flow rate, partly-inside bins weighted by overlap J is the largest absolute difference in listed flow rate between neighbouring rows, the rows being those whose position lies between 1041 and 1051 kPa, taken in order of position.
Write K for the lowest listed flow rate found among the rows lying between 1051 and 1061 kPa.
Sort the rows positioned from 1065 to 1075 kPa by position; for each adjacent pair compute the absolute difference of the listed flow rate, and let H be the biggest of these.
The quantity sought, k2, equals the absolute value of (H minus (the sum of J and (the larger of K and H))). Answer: 38.1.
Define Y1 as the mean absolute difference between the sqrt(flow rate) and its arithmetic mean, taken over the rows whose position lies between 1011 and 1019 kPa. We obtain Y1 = 0.053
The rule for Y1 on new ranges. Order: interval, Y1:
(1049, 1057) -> 0.035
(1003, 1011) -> 0.034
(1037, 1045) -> 0.107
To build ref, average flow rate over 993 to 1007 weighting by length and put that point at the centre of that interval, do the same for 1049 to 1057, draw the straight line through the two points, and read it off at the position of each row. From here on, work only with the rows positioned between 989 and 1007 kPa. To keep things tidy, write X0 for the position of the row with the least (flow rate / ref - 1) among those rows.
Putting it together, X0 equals 1006.0 kPa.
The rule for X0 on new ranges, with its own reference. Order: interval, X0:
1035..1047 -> 1044.0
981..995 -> 984.0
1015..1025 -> 1018.0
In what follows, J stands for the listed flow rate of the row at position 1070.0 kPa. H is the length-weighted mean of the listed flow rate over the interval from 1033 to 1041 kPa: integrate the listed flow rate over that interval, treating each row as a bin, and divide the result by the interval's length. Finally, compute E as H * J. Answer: 1506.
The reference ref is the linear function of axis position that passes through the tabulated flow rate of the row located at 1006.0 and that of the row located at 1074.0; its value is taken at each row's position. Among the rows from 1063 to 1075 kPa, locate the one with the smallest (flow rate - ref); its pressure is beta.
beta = 1064.0 kPa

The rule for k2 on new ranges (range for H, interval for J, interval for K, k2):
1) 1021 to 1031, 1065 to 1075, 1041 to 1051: 35.0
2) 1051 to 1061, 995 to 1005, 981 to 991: 39.7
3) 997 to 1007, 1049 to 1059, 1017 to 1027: 37.0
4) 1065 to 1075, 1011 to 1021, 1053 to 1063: 37.5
